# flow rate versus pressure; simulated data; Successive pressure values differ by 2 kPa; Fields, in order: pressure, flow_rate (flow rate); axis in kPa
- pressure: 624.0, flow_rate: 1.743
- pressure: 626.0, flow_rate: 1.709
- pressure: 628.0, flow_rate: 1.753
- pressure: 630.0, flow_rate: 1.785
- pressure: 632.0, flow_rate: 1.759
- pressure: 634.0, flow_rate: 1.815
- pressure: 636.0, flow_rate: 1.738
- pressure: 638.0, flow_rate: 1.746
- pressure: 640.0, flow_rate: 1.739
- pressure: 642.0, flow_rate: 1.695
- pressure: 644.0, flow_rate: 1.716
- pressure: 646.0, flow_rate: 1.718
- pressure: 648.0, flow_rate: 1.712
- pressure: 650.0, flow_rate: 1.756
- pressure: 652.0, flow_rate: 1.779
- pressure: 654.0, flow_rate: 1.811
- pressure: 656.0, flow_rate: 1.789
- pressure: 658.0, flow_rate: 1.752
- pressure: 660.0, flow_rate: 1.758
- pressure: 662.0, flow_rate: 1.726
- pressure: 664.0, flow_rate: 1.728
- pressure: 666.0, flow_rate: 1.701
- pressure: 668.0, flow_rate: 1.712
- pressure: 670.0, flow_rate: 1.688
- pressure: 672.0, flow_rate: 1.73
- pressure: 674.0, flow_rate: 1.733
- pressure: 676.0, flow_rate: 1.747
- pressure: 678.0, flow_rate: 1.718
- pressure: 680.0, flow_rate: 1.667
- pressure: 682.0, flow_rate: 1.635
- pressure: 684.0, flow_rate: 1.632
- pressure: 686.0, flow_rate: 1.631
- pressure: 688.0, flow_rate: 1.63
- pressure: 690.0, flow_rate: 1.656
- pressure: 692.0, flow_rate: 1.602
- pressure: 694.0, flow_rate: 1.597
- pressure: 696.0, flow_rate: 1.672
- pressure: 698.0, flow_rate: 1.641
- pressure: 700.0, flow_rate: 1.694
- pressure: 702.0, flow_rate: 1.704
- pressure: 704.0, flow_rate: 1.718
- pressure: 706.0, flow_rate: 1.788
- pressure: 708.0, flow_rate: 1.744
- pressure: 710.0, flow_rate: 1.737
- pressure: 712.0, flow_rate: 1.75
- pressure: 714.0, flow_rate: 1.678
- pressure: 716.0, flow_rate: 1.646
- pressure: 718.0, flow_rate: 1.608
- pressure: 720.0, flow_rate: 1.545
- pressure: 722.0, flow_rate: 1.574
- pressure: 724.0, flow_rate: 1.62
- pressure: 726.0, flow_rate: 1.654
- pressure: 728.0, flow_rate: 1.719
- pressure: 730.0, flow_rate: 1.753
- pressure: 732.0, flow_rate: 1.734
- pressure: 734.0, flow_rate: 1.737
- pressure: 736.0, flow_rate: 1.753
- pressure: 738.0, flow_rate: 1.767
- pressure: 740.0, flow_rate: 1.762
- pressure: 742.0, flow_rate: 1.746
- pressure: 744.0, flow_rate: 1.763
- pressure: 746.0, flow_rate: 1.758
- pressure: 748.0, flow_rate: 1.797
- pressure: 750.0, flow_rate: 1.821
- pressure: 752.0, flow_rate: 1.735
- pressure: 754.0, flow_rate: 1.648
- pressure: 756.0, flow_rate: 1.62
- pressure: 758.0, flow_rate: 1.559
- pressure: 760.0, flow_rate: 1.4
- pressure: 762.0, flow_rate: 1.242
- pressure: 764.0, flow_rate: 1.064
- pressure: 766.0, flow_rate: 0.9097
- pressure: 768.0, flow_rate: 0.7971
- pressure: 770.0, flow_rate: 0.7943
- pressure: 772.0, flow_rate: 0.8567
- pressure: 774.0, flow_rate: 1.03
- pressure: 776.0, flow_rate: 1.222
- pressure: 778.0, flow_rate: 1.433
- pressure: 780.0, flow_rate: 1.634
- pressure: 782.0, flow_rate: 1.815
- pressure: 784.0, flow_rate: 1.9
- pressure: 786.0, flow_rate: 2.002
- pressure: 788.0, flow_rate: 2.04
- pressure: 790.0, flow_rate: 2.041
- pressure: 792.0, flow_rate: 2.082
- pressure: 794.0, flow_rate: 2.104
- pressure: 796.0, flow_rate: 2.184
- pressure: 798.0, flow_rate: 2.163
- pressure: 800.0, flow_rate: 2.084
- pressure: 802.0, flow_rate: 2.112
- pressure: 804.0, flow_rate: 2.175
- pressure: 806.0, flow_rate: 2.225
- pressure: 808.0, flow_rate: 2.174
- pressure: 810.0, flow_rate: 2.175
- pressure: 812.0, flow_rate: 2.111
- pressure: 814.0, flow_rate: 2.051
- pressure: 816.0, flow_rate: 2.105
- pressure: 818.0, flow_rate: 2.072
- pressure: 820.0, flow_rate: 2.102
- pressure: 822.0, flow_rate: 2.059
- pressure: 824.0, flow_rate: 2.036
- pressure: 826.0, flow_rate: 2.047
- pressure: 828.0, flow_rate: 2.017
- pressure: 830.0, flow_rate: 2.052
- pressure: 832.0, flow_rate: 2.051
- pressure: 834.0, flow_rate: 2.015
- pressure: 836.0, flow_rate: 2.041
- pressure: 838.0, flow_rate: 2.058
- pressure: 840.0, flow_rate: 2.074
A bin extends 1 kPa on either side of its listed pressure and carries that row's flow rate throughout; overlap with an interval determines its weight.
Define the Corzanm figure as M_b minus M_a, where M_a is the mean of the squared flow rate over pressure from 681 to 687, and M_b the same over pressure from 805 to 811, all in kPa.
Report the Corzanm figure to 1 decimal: 2.1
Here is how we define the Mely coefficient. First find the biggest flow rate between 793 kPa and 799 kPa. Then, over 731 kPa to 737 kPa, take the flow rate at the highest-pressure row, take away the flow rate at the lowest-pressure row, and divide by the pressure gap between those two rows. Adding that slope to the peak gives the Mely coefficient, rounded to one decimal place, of 2.2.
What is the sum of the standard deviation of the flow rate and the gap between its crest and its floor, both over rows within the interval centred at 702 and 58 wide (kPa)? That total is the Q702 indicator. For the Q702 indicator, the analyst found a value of 0.30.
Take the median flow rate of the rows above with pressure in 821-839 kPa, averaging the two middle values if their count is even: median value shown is 2.05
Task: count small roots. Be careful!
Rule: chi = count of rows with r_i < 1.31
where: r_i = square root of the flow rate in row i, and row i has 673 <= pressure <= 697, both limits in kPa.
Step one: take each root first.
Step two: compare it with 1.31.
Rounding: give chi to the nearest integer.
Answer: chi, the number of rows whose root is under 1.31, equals 9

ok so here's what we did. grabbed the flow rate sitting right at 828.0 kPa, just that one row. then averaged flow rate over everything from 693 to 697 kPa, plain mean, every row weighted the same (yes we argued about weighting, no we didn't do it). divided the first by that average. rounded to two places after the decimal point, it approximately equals 1.23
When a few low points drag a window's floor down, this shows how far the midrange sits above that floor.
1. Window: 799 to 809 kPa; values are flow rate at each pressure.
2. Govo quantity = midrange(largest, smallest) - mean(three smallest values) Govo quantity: 0.031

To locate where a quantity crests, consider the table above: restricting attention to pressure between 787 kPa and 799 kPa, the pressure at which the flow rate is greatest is 796.0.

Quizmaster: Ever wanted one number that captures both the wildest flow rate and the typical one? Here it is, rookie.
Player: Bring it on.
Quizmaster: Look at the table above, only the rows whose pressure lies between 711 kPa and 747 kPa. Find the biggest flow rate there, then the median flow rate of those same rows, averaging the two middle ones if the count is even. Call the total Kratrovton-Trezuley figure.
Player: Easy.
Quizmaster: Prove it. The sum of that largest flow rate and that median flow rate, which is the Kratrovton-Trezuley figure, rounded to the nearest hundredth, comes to 3.50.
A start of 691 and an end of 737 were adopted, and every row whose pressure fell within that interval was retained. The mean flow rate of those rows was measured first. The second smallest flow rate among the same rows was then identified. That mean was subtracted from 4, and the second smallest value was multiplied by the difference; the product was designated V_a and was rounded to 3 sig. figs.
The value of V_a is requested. 3.65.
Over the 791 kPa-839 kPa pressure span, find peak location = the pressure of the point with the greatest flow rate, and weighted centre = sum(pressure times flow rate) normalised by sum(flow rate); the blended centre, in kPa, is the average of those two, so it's 810.4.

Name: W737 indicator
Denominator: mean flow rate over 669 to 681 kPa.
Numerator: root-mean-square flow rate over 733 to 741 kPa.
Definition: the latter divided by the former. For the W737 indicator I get 1.02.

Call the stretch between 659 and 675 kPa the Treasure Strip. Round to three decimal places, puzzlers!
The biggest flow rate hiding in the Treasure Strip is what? 1.758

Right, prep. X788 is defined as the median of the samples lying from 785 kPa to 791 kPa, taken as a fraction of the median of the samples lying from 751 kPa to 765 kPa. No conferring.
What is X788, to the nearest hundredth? 1.31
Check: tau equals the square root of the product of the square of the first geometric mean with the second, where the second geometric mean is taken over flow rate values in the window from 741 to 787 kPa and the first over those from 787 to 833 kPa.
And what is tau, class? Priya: 2.48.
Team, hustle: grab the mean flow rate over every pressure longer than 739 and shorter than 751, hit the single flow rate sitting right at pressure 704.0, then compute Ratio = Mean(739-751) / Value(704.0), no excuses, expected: 1.03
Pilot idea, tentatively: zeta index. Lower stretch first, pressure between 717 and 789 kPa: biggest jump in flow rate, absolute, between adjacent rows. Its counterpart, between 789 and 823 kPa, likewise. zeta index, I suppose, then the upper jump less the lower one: -0.13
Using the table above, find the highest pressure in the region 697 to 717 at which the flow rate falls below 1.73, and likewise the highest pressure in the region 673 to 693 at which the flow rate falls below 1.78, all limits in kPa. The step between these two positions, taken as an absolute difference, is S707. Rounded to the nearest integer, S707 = 24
